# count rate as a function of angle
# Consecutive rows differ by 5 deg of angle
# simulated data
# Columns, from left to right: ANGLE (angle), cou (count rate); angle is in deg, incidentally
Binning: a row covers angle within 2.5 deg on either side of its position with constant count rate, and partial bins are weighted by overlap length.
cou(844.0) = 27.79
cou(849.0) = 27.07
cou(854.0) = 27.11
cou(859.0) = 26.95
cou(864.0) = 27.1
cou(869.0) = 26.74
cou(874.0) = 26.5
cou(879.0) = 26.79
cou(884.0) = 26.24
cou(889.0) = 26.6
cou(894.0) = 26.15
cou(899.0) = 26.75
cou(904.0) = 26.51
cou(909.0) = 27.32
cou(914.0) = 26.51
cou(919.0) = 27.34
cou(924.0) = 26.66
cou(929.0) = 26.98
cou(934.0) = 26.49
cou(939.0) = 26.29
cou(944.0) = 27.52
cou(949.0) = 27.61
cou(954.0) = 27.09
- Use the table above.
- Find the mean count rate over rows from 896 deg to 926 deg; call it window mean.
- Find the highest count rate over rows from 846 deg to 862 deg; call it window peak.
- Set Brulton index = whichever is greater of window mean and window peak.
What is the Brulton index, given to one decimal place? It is 27.1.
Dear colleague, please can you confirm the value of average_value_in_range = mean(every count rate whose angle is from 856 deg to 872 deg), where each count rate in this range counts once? 26.9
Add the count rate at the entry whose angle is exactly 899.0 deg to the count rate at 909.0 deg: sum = 54.1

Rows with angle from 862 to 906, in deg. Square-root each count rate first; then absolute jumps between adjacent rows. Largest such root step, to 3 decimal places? 0.058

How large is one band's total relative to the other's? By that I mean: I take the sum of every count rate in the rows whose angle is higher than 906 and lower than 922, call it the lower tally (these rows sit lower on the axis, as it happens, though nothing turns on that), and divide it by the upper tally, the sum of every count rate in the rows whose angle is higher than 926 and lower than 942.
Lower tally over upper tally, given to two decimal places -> 1.02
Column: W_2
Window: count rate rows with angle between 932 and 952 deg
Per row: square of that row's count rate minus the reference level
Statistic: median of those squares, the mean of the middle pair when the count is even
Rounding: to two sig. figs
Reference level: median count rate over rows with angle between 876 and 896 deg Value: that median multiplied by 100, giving 61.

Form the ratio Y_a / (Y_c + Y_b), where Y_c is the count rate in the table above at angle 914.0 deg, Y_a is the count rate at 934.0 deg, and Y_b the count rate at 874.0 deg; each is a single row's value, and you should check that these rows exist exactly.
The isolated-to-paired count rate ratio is 0.500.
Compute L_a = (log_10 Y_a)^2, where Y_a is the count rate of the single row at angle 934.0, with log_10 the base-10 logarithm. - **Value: 2.03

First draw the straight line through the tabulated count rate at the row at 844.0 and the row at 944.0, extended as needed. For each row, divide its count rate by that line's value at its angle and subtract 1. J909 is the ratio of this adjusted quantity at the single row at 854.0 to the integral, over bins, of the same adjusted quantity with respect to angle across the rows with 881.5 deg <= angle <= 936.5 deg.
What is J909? 0.013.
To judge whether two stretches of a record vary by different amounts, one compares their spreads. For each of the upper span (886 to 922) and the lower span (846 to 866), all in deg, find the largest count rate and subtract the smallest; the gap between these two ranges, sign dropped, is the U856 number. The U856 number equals 1.0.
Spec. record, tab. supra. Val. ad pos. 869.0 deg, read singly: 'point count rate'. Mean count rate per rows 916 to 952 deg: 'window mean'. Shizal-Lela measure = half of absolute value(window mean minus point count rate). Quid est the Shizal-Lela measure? 0.12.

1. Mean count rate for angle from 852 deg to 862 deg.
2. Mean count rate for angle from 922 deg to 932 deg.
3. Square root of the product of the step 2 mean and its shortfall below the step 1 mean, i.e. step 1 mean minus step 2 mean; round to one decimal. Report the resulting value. 2.4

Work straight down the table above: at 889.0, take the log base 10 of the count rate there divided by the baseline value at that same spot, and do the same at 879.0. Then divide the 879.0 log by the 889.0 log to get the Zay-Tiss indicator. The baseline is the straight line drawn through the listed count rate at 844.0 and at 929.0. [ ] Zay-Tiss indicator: 0.87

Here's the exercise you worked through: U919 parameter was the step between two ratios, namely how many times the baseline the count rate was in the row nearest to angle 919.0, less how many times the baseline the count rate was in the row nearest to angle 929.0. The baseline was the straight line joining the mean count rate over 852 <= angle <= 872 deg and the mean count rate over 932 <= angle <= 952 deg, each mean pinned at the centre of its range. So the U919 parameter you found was 0.013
